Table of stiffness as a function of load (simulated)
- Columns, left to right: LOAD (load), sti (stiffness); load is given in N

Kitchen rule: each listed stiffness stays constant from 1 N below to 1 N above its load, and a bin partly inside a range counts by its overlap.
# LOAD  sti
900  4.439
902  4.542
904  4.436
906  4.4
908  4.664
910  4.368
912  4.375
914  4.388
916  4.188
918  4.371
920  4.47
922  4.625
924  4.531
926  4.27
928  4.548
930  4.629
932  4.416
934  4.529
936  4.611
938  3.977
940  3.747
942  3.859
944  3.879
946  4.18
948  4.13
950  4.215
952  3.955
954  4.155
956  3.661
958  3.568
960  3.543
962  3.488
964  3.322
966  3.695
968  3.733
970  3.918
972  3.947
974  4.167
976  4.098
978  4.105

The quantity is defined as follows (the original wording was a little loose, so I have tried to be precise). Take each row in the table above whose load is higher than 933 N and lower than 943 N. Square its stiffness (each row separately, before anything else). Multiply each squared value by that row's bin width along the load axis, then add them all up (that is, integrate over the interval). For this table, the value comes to 173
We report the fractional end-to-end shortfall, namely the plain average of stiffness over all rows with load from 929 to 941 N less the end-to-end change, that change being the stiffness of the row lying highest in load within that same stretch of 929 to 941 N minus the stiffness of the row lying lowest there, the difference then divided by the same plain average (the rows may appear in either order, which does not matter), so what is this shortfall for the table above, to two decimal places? 1.20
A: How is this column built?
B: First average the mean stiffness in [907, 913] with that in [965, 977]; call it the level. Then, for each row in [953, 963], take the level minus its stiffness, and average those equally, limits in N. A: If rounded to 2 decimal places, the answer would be 0.51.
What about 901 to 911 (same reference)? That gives -0.28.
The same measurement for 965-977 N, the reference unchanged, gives 0.27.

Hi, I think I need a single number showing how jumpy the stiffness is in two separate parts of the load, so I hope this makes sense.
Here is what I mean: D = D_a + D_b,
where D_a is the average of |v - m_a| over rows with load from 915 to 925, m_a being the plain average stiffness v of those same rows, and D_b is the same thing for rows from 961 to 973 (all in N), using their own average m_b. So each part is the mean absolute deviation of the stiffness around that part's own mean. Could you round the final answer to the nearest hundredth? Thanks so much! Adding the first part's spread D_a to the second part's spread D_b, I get 0.31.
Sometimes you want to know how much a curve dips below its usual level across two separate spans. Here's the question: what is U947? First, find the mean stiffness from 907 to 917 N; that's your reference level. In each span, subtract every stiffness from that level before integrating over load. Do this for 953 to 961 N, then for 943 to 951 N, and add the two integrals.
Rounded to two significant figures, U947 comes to 7.7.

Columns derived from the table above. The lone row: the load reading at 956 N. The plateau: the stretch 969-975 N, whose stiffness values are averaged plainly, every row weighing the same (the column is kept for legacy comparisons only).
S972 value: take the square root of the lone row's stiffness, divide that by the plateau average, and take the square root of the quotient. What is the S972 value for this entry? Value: 0.69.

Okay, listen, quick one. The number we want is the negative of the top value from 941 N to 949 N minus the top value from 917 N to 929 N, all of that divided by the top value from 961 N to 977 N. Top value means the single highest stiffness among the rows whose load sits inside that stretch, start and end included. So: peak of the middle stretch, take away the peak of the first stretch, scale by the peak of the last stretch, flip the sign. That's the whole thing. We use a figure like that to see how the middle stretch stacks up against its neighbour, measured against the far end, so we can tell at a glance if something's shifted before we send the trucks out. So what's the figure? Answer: 0.107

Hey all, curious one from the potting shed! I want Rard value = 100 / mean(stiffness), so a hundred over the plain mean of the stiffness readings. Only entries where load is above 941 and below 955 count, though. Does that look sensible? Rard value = 25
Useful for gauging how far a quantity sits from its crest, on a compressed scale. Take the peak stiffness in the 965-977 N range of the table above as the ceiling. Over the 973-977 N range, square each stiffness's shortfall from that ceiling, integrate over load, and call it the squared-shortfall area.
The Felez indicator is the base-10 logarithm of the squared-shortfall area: -2.0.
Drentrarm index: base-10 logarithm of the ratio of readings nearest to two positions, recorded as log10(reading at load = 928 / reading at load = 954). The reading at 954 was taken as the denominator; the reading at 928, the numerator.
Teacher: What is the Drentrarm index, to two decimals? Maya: 0.04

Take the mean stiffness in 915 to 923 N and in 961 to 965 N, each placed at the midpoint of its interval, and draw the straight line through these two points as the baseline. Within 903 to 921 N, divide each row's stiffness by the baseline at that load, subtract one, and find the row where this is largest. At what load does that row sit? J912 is 920 N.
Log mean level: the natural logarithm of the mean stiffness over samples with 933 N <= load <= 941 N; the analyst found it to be 1.44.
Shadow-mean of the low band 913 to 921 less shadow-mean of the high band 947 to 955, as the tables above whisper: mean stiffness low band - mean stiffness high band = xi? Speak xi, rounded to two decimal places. 0.24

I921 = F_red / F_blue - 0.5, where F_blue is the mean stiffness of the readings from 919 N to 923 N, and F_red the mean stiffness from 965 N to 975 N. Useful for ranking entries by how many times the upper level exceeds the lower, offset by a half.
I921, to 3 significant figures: 0.356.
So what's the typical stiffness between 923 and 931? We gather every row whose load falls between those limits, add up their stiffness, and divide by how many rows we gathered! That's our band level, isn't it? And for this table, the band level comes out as 4.49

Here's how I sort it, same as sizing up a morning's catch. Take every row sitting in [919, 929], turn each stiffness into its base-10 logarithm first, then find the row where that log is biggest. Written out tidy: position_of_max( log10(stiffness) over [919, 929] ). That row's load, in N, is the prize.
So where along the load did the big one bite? 922 N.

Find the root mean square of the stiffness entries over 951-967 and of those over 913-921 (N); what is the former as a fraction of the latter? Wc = 0.85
